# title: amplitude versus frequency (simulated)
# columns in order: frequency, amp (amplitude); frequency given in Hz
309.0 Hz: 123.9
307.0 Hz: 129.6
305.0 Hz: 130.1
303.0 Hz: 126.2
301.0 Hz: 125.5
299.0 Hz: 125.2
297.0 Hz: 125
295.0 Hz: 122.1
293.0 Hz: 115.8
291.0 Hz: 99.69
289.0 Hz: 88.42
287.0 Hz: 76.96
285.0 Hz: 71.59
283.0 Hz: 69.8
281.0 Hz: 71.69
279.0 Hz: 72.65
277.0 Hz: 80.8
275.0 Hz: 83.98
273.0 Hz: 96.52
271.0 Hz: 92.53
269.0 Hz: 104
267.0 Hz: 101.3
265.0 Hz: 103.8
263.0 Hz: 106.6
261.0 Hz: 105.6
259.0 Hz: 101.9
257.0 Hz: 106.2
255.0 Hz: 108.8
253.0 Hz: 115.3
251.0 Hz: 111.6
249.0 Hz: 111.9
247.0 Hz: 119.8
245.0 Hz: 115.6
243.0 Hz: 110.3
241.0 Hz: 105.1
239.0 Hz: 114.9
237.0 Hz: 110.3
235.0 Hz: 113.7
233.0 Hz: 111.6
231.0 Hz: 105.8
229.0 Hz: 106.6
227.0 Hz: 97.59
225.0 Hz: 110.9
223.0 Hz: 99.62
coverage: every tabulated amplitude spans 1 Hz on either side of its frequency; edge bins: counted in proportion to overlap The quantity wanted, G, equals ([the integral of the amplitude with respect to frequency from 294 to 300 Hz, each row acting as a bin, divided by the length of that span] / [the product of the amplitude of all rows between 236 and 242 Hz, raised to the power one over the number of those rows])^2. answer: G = 1.27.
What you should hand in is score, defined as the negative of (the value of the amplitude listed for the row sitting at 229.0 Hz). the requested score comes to -107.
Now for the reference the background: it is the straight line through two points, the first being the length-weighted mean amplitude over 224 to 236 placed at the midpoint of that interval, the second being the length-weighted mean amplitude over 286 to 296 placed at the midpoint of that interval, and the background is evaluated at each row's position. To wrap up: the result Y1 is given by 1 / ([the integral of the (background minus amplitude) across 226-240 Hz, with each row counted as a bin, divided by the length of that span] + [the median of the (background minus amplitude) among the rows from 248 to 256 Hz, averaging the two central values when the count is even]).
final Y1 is -0.13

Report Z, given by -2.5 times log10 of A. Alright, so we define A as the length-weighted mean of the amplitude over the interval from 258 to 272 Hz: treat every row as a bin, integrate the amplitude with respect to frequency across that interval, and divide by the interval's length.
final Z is -5.02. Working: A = 102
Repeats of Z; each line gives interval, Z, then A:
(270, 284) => -4.77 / 81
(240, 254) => -5.13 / 113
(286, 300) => -5.08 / 108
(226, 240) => -5.09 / 109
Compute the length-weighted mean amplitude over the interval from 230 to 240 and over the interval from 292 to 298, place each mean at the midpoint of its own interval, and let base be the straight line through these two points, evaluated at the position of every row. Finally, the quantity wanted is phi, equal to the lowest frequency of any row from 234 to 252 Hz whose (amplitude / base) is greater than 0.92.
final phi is 235.0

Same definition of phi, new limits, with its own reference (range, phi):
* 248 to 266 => 249.0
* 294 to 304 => 295.0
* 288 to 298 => 293.0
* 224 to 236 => 225.0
